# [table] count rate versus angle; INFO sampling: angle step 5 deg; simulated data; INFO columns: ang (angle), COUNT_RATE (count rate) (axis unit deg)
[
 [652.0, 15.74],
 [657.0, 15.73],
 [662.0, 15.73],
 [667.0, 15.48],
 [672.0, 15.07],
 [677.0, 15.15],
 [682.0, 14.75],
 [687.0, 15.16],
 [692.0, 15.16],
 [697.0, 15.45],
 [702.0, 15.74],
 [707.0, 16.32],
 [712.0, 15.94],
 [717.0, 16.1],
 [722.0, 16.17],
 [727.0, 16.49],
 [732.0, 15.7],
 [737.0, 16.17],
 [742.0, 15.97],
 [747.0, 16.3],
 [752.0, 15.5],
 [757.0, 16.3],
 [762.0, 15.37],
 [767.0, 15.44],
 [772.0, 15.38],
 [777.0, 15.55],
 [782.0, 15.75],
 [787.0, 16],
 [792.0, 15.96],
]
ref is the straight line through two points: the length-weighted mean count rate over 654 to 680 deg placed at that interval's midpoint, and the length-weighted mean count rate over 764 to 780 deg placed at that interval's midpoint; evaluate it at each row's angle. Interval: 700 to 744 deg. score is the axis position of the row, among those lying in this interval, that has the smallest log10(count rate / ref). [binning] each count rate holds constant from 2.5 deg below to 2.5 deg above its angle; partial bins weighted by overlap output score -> 732.0 deg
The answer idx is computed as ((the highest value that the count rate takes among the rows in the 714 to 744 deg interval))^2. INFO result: 272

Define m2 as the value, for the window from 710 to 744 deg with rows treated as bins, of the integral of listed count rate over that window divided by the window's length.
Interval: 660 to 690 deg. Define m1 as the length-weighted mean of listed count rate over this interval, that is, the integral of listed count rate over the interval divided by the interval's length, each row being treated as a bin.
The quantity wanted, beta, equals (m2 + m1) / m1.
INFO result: 2.06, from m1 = 15.2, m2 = 16.1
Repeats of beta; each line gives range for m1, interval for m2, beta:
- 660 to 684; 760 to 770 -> 2.01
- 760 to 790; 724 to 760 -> 2.03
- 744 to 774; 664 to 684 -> 1.96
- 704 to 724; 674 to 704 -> 1.94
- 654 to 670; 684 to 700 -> 1.98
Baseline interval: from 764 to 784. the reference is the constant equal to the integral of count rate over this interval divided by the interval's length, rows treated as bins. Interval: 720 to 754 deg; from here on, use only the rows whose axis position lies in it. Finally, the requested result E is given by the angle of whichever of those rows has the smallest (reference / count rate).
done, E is 727.0 deg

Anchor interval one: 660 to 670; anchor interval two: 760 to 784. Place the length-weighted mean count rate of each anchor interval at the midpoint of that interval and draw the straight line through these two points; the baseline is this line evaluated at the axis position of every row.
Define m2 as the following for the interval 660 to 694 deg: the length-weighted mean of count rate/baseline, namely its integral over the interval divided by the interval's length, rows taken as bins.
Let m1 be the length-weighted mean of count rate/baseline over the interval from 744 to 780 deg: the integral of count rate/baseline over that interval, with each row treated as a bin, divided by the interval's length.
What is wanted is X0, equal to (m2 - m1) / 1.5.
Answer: -0.02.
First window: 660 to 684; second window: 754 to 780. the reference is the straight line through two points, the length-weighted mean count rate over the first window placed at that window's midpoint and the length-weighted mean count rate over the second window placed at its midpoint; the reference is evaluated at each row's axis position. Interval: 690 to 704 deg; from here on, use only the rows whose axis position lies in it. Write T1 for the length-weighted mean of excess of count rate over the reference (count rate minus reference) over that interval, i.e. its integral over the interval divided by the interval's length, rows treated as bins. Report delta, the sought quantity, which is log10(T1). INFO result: -0.94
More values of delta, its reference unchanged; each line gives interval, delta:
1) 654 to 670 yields -0.36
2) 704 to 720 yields -0.14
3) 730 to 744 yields -0.33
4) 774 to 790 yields -1.03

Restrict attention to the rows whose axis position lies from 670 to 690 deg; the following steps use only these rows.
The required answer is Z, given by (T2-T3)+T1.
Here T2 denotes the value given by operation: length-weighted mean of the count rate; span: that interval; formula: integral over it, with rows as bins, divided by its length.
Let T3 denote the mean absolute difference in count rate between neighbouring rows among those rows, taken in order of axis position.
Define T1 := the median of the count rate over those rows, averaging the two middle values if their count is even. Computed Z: 29.8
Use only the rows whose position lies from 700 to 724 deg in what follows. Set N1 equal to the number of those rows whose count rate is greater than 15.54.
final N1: 5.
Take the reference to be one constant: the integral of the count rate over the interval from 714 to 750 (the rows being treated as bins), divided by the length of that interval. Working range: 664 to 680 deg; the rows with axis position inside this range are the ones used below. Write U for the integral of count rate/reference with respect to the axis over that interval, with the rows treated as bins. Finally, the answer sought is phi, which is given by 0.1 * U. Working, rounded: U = 15.1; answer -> 1.51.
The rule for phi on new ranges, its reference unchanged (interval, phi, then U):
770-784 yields 1.35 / 13.5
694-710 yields 1.57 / 15.7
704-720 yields 1.60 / 16.0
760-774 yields 1.34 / 13.4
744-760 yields 1.59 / 15.9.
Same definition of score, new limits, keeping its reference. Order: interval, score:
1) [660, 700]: 682.0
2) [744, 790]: 762.0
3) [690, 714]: 692.0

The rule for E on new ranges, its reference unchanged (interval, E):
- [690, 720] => 707.0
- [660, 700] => 662.0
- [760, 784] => 782.0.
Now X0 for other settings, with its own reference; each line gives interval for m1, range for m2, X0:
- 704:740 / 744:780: -0.02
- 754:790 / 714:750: 0.02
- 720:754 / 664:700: -0.04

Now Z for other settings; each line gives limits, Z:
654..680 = 30.7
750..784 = 30.7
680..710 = 30.4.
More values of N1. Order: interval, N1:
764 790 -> 3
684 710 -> 2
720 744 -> 5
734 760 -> 4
